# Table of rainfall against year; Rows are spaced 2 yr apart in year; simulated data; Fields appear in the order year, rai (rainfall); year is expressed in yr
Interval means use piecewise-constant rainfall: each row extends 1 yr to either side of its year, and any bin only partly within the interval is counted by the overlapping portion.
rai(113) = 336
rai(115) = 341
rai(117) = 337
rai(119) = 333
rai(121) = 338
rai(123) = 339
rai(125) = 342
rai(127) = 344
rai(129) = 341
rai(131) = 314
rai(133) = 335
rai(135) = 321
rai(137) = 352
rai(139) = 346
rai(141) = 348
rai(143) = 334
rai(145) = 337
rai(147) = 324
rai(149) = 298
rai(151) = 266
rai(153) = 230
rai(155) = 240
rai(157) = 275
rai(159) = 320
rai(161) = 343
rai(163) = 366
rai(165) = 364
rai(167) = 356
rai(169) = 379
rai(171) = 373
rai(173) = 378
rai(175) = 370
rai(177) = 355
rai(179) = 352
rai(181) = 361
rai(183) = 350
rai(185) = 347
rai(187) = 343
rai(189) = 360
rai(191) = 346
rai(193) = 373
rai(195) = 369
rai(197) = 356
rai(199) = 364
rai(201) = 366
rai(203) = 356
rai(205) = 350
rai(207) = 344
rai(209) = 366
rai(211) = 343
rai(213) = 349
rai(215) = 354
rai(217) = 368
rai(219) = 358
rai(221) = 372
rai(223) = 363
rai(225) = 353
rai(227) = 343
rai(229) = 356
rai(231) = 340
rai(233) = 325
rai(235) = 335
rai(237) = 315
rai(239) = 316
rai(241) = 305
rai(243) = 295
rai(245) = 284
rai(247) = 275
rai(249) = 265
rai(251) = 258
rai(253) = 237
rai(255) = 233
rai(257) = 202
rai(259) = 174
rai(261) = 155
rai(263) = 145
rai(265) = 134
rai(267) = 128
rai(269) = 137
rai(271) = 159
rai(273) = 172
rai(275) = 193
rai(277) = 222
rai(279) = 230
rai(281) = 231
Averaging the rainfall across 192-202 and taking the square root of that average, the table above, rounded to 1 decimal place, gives 19.1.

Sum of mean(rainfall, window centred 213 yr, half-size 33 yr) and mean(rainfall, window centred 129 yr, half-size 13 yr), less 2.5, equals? 681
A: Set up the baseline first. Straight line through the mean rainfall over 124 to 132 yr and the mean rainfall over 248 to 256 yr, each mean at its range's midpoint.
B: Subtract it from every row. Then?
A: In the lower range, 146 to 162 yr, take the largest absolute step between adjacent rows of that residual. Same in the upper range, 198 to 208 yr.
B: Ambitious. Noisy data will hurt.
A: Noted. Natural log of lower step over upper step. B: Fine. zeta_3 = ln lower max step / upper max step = 1.69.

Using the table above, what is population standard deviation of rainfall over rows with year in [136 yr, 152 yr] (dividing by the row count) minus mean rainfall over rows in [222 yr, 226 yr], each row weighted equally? -330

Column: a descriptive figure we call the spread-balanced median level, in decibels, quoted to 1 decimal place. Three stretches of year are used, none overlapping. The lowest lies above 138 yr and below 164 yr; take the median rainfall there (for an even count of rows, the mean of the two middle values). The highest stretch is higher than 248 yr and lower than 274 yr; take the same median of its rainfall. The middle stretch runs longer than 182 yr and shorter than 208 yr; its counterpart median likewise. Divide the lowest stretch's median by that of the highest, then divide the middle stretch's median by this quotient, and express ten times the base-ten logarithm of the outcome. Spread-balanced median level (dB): 22.8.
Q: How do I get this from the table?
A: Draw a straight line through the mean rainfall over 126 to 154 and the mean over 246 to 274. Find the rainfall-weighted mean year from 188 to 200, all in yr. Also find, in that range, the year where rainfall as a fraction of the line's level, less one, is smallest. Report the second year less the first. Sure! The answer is -3.0 yr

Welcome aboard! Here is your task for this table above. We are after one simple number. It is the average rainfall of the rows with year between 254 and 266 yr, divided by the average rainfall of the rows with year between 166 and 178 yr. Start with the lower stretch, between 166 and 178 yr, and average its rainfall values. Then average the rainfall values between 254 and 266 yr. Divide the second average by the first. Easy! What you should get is 0.47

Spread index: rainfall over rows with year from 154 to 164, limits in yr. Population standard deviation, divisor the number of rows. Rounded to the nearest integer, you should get 46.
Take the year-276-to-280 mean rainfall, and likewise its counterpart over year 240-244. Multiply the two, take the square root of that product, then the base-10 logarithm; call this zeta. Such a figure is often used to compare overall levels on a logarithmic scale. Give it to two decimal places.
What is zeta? 2.42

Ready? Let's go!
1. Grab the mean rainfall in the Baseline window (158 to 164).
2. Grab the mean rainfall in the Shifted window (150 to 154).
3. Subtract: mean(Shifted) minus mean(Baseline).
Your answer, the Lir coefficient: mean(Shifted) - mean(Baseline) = -95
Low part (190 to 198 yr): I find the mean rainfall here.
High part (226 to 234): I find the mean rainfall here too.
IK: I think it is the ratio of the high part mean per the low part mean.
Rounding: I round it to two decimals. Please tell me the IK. 0.94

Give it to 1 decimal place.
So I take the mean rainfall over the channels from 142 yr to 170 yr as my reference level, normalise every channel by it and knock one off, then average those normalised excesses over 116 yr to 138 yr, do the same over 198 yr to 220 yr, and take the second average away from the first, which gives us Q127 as -0.1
